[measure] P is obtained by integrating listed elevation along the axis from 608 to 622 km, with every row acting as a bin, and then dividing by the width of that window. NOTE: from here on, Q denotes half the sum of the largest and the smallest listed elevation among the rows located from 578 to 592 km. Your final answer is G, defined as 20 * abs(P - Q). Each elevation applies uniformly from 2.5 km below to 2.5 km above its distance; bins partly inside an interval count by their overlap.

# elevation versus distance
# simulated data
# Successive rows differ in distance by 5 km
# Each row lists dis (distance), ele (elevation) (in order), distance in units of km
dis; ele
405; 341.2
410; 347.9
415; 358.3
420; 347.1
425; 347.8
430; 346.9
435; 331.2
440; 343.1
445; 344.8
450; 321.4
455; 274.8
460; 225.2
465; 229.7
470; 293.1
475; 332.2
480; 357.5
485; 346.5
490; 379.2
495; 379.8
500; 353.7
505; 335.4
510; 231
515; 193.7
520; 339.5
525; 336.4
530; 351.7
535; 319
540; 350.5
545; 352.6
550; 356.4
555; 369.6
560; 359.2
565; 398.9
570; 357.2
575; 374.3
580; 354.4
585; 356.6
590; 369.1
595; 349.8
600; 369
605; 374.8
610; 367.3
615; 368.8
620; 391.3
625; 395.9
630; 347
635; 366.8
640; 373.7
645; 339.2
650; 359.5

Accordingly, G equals 276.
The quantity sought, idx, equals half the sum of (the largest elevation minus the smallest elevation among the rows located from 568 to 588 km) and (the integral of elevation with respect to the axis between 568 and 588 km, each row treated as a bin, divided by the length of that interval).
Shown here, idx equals 190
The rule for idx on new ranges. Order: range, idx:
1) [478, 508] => 200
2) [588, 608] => 195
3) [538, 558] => 188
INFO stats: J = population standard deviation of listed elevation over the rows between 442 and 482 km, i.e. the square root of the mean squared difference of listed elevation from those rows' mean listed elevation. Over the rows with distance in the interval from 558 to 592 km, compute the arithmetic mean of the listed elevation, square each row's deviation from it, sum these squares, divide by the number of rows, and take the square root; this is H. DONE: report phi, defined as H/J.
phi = 0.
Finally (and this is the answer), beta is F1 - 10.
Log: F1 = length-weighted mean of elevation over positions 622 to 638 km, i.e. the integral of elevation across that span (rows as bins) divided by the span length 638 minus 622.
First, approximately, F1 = 371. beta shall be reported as 361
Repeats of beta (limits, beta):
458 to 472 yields 239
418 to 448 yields 333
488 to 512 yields 327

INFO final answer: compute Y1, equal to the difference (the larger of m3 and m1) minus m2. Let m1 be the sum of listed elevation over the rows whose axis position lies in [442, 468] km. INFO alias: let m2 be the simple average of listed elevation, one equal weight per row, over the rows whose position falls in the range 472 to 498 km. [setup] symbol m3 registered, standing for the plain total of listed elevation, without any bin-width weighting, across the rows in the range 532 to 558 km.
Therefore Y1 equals 1389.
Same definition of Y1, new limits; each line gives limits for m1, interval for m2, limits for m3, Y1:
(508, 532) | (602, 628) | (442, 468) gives 1073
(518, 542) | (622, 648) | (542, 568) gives 1472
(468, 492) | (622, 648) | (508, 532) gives 1344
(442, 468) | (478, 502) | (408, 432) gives 1385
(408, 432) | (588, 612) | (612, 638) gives 1504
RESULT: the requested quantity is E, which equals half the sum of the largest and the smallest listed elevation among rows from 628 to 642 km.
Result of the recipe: 360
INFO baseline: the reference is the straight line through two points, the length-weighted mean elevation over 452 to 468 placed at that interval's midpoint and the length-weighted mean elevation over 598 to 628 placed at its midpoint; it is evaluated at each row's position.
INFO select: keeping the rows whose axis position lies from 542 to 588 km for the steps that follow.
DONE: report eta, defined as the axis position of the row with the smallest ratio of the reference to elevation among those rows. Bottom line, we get 565 km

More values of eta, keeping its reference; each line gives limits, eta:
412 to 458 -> 415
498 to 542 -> 500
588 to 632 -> 590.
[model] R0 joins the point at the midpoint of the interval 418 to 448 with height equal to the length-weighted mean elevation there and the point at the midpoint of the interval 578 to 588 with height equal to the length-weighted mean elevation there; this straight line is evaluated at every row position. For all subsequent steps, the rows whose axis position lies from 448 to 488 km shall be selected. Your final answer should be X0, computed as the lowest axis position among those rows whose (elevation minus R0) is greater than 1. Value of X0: 480 km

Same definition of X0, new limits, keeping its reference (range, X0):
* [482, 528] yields 490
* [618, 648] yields 620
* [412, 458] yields 415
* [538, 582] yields 550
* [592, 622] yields 600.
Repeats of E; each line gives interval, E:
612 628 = 382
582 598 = 359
